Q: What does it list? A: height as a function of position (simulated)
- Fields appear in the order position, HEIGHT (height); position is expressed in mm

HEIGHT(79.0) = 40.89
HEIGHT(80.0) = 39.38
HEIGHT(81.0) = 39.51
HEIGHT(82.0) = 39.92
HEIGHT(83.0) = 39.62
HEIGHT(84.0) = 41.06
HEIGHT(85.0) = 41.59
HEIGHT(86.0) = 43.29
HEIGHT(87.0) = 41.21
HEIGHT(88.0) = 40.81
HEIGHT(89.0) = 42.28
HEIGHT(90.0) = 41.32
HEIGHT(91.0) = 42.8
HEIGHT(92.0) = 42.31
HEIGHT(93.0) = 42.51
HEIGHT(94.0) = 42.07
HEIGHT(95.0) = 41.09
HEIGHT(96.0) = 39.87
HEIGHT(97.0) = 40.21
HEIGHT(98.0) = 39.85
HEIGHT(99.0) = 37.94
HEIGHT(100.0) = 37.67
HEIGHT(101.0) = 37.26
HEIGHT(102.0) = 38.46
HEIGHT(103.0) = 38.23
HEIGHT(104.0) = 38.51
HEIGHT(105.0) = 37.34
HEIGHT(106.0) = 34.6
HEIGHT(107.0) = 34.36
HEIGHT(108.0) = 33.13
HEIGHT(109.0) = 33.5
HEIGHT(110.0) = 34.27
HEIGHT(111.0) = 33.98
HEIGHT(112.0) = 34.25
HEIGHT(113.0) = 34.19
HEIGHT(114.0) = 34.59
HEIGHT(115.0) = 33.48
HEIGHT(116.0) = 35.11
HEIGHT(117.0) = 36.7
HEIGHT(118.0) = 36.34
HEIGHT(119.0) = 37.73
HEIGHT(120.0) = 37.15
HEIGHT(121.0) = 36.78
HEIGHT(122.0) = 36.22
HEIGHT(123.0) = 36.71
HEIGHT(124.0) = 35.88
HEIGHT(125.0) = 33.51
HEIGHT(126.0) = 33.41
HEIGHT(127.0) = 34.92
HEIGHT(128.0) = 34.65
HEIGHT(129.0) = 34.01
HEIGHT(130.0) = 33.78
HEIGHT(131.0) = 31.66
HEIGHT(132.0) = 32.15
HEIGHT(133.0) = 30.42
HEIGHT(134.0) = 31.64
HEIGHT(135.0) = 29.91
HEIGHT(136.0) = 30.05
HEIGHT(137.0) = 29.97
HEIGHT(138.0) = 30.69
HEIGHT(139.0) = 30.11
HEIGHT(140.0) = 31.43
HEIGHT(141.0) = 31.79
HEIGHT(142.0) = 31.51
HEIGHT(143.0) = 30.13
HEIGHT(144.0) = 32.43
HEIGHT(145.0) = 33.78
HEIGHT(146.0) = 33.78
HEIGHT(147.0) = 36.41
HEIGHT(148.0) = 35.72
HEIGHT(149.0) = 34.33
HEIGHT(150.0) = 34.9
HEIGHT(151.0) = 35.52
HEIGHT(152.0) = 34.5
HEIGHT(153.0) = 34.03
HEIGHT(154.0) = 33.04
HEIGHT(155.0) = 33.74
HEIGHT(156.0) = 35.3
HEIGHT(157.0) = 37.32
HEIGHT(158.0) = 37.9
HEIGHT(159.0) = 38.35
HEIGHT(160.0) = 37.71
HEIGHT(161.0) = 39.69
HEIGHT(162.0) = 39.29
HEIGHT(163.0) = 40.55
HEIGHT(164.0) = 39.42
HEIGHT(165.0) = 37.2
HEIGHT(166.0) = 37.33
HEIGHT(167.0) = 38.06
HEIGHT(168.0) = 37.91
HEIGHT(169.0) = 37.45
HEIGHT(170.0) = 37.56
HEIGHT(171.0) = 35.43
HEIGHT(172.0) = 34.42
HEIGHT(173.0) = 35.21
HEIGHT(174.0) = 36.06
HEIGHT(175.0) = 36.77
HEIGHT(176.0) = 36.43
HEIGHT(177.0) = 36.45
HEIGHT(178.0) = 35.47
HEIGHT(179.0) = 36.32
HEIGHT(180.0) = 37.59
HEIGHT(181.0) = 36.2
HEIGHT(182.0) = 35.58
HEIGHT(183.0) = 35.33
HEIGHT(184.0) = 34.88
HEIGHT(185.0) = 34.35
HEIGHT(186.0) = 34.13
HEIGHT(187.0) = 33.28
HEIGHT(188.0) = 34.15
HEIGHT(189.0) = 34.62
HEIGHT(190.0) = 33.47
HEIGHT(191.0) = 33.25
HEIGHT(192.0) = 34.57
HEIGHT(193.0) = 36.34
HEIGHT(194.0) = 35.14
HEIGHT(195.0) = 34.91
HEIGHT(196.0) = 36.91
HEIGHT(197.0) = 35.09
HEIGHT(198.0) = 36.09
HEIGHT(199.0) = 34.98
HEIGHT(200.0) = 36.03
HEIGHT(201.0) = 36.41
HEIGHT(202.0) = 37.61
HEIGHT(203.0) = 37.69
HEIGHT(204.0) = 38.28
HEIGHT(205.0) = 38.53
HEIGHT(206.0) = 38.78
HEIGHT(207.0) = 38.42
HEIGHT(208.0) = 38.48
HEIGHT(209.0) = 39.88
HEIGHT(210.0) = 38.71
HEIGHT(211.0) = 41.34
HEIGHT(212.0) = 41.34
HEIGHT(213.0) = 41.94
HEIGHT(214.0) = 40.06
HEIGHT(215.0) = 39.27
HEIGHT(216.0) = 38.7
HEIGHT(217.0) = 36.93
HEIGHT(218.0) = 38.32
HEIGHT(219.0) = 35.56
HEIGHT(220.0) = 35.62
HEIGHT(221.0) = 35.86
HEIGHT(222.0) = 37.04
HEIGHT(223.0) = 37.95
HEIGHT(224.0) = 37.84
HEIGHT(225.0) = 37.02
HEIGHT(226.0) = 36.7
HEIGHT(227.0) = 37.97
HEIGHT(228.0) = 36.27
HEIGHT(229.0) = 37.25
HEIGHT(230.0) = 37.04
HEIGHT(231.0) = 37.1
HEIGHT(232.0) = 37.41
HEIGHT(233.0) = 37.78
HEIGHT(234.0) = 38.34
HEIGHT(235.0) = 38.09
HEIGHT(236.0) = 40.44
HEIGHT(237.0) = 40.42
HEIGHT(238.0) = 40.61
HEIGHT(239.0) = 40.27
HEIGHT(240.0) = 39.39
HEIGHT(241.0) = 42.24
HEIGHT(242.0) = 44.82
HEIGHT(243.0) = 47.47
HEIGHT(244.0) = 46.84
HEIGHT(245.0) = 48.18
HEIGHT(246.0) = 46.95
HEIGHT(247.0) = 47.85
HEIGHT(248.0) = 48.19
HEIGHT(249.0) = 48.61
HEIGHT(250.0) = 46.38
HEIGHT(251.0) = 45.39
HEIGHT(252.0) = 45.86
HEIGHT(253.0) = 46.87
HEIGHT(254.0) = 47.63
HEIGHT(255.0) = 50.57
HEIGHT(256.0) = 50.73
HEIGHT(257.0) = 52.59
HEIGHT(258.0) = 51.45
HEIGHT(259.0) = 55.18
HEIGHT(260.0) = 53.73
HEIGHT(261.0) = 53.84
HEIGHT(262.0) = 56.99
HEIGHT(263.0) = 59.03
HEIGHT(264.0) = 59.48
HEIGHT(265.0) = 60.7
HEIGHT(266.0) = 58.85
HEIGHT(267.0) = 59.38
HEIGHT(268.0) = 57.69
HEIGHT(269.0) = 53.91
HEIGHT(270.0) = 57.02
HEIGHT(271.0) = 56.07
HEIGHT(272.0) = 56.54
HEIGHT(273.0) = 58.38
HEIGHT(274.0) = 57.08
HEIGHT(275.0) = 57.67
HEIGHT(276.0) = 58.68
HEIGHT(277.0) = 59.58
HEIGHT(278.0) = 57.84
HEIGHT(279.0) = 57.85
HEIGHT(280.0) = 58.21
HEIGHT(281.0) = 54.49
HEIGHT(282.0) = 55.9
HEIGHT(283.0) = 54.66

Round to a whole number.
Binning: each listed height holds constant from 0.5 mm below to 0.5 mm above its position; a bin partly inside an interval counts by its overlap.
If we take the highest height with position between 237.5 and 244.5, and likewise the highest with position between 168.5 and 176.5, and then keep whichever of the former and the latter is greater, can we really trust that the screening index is 47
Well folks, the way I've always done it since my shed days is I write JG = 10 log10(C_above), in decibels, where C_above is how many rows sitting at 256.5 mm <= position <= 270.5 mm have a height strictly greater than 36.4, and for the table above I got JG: 11.5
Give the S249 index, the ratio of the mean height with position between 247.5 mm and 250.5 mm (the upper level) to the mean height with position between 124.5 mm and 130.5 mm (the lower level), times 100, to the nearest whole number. 140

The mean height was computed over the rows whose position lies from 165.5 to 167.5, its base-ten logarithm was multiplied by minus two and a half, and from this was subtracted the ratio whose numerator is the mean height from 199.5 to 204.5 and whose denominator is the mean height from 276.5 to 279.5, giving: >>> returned -4.58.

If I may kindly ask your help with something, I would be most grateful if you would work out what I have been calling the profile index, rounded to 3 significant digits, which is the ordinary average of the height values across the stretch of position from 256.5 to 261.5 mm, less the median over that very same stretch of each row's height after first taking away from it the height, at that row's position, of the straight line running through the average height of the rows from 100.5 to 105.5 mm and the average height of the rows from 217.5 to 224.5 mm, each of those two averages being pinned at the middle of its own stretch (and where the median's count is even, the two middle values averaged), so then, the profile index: 36.2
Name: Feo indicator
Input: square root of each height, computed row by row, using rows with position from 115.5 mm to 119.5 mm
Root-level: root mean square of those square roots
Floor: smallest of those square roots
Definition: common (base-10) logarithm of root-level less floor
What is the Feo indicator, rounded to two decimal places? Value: -0.94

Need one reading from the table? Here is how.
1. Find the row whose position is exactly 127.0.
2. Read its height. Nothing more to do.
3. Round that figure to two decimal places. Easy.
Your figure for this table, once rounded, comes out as 34.92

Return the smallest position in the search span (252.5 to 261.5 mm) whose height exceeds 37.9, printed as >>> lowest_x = 253.0 mm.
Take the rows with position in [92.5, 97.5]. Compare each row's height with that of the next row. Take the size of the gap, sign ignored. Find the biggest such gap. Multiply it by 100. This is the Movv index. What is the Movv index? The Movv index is 122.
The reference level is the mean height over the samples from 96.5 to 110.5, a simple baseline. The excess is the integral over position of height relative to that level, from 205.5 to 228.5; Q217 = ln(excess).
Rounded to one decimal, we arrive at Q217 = 3.5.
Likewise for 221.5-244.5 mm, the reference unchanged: 4.1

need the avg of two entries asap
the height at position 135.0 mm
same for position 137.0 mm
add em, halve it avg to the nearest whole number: 30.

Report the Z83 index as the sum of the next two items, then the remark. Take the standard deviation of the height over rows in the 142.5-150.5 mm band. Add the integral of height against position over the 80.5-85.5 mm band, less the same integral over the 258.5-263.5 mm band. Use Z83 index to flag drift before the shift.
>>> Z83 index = -75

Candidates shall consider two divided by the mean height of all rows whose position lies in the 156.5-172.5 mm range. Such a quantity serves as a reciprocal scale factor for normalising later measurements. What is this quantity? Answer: 0.0528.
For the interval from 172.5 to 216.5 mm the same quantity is 0.0545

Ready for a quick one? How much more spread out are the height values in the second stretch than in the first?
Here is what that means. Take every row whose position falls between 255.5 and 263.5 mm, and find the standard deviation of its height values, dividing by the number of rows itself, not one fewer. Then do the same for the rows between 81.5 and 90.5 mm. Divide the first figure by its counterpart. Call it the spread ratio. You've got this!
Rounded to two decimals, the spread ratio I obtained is 2.48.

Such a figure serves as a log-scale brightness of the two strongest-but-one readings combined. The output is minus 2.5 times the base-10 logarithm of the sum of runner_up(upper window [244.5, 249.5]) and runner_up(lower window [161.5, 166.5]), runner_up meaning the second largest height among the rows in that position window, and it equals -4.86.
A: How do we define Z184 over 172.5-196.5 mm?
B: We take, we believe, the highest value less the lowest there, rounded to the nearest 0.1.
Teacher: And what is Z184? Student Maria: 4.3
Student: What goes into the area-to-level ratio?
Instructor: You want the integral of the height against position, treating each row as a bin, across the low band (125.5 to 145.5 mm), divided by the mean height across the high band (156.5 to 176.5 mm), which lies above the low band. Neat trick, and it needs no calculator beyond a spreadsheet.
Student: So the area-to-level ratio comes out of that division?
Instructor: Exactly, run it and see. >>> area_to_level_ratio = 17.0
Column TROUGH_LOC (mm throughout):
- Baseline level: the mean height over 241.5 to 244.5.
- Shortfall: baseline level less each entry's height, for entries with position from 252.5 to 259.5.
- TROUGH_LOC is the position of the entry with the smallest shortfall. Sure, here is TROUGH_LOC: 259.0 mm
